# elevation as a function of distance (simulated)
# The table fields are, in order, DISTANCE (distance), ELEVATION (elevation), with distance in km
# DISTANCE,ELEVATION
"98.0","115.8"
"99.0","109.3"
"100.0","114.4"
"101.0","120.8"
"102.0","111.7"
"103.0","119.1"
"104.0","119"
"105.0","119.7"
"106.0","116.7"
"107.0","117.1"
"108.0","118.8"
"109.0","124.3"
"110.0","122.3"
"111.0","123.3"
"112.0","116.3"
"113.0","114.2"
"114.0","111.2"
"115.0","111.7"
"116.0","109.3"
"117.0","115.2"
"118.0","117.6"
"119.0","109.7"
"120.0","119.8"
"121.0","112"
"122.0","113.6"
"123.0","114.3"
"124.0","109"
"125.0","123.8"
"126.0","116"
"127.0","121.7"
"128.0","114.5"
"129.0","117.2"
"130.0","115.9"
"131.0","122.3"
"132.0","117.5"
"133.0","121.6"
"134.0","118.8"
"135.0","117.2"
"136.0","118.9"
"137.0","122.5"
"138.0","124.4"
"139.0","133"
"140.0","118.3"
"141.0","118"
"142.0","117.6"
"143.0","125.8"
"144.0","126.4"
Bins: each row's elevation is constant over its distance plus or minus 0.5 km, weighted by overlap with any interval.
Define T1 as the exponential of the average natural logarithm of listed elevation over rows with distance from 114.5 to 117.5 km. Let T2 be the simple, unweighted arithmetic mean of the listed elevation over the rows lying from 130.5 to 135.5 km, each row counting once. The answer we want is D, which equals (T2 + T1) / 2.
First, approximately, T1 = 112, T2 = 119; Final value 116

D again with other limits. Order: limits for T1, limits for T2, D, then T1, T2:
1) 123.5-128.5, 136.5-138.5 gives 120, 117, 123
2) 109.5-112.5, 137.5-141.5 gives 122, 121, 123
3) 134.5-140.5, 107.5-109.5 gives 122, 122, 122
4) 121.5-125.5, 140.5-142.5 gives 116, 115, 118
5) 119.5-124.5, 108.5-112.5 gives 118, 114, 122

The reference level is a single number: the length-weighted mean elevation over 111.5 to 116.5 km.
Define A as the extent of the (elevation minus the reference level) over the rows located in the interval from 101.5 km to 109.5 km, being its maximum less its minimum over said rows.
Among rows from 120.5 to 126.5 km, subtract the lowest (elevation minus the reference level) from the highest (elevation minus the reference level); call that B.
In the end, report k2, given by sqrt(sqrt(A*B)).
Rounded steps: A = 13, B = 14.8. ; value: 3.7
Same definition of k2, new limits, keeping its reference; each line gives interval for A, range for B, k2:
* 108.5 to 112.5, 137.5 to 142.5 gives 3.3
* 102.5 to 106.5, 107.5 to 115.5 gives 2.5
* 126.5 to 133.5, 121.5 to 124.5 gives 2.5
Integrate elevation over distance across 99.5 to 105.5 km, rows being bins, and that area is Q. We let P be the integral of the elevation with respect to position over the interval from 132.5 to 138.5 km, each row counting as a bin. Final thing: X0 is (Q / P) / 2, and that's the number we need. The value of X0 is 0.49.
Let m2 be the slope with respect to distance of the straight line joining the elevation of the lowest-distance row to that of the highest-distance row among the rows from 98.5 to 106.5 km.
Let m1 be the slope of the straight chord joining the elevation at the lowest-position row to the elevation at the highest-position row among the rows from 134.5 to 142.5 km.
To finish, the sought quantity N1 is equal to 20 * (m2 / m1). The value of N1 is 370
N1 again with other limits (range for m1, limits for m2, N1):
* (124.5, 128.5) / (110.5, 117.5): 9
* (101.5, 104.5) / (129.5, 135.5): 1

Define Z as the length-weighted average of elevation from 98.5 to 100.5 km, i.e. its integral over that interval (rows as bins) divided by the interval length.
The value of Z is 112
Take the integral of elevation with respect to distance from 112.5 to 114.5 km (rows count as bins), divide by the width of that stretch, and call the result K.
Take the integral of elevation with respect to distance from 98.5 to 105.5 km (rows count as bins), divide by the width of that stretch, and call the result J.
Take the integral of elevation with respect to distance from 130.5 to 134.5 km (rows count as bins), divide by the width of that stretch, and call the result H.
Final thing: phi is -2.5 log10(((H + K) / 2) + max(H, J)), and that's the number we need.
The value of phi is -5.93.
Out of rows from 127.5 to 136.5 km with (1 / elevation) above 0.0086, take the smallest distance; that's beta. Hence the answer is 128.0 km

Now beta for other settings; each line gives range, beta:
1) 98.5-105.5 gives 99.0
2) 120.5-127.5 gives 121.0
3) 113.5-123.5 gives 114.0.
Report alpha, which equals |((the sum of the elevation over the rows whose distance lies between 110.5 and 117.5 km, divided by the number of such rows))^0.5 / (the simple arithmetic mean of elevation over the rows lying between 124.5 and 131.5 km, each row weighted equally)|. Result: 0.090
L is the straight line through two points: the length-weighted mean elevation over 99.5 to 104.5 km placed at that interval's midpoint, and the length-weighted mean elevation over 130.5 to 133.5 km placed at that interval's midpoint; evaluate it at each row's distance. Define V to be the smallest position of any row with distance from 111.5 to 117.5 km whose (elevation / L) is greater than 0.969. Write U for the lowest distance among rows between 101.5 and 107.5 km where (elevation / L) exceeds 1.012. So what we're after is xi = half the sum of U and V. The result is 107.5 km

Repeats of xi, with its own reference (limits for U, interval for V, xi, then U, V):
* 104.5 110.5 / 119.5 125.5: 112.5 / 105.0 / 120.0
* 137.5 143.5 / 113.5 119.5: 127.5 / 138.0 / 117.0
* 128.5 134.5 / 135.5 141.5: 133.5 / 131.0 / 136.0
